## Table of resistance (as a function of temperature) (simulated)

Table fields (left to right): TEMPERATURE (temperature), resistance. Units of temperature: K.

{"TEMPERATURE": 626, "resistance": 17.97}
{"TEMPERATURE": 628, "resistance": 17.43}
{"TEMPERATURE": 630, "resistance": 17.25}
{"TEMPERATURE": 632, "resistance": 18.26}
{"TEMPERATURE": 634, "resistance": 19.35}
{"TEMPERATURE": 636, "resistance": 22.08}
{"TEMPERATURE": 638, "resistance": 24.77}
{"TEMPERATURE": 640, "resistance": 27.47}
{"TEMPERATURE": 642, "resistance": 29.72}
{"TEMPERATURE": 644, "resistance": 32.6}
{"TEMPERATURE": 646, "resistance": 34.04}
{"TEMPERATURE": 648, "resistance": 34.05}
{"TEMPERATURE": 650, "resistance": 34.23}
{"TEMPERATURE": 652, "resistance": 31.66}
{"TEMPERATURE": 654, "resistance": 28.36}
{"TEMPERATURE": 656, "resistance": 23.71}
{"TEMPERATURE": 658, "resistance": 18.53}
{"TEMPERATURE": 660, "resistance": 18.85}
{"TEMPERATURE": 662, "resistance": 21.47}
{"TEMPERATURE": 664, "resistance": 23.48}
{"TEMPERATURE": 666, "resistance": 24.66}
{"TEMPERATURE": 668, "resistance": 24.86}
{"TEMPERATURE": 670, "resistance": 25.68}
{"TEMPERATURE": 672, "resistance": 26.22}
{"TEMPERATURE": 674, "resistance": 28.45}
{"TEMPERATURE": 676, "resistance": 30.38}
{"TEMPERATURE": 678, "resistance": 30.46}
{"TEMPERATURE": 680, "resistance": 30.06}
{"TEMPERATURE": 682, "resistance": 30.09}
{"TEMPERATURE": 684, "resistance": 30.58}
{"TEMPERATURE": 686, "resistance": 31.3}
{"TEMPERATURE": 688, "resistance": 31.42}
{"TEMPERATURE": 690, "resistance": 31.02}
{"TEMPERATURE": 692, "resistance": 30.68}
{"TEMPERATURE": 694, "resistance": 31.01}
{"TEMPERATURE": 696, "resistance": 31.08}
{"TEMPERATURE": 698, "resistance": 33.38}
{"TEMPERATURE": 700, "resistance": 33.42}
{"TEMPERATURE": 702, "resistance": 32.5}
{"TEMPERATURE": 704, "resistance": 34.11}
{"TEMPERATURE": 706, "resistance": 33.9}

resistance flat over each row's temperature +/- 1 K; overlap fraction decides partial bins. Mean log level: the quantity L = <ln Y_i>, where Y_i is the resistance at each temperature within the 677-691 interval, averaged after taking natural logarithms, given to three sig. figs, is 3.42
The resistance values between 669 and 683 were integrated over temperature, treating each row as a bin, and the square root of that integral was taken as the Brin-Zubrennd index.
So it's 20.1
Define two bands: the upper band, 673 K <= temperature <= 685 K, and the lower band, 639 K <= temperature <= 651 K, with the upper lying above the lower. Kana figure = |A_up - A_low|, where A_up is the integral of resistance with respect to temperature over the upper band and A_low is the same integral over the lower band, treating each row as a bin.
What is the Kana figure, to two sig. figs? 24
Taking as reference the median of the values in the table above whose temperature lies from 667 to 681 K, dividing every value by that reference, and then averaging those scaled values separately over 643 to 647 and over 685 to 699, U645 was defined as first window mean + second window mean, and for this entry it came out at 2.3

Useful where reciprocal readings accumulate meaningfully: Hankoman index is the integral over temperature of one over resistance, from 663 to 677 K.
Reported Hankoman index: 0.54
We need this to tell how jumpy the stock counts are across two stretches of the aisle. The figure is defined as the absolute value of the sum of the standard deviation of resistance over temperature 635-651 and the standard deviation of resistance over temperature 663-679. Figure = 7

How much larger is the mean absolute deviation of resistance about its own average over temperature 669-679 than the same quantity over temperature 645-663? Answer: -4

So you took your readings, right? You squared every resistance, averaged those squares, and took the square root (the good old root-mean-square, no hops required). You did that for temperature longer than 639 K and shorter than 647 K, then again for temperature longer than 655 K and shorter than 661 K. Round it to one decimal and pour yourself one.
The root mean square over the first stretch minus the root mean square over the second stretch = 10.6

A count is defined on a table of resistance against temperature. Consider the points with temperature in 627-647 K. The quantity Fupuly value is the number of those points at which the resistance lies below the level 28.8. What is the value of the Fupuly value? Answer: 7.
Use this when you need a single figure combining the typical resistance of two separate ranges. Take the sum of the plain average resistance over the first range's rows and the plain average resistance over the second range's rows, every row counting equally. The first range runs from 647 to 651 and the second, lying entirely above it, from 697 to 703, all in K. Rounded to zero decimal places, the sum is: 67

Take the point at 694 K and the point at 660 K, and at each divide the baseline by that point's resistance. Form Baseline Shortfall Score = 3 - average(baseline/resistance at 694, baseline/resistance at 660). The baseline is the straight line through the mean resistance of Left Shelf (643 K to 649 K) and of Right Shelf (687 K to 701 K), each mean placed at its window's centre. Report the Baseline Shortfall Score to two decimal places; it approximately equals 1.61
